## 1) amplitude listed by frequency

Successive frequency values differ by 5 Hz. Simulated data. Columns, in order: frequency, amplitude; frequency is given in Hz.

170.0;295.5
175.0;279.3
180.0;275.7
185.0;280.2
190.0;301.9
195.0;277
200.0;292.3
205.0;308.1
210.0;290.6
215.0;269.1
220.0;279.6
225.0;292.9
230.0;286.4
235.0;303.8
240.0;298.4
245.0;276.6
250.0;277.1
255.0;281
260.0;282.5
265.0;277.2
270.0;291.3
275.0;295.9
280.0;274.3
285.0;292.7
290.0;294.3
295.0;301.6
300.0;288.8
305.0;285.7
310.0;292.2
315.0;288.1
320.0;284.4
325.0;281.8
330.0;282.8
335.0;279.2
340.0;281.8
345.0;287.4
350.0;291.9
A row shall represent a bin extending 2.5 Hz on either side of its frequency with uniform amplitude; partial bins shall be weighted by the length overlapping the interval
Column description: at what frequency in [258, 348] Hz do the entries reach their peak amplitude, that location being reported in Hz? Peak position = 295.0 Hz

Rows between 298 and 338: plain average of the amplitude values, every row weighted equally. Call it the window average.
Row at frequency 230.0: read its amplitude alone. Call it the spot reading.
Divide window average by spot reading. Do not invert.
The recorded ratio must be 1.00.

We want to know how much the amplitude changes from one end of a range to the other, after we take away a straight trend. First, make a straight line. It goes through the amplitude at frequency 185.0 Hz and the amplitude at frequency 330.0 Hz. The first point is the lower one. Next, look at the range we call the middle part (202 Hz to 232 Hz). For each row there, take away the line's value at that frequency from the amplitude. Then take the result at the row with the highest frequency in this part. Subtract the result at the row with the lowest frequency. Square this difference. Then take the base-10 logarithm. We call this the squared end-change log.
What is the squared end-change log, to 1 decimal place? 2.7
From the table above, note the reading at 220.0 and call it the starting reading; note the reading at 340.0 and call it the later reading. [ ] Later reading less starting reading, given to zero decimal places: 2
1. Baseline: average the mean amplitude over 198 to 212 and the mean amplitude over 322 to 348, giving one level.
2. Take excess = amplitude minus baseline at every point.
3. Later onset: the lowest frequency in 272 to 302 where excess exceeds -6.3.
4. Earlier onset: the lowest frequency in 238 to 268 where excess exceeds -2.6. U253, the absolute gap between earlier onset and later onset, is 35 Hz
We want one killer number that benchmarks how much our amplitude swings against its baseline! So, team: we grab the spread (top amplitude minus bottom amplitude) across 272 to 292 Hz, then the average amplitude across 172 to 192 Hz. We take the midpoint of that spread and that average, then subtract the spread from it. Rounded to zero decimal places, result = 131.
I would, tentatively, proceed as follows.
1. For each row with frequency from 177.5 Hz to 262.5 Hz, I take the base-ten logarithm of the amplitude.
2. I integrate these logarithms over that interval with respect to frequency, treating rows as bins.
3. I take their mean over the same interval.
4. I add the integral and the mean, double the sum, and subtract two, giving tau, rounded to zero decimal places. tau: 421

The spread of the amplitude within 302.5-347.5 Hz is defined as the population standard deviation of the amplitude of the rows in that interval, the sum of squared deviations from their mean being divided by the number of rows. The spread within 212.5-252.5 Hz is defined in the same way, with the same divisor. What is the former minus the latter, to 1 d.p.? -7.5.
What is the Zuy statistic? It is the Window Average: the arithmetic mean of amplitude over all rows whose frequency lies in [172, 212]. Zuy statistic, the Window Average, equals 288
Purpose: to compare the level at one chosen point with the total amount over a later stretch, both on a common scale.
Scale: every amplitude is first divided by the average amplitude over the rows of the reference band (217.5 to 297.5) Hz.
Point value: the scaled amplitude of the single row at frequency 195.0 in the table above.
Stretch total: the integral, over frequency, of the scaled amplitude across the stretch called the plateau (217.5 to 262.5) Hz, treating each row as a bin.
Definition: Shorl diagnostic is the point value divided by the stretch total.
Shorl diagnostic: 0.0215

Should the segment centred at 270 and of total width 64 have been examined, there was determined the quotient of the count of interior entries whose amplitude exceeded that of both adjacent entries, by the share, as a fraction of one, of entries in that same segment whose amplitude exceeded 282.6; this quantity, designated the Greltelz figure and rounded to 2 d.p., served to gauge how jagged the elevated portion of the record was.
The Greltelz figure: 5.57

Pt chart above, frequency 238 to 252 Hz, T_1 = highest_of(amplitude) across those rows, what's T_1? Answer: 298.4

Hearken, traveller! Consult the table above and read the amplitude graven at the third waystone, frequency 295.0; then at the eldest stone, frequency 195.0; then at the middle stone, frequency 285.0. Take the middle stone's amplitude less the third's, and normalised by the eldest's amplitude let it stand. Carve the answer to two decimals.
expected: -0.03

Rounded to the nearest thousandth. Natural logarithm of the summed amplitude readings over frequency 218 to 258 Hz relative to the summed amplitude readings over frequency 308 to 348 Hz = 0.008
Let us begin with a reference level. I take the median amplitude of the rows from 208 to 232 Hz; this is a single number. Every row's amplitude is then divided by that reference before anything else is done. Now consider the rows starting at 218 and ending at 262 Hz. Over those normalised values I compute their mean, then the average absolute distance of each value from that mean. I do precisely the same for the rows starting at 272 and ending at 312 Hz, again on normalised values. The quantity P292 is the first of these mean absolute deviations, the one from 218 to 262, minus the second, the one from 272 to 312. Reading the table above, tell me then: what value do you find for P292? 0.007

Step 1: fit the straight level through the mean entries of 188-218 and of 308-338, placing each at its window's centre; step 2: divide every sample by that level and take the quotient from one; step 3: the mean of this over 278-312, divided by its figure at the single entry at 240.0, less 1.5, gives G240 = -1.1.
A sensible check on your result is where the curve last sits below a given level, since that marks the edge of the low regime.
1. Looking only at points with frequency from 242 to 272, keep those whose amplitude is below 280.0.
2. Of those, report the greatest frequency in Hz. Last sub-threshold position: 265.0 Hz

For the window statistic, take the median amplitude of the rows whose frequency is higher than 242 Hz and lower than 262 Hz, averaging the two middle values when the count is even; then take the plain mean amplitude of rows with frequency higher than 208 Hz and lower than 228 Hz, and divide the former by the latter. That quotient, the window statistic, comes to 0.986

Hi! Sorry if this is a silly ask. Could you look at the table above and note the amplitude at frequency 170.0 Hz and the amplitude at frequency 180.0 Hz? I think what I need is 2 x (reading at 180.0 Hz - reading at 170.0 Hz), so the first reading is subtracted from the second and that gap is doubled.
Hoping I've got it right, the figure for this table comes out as -40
